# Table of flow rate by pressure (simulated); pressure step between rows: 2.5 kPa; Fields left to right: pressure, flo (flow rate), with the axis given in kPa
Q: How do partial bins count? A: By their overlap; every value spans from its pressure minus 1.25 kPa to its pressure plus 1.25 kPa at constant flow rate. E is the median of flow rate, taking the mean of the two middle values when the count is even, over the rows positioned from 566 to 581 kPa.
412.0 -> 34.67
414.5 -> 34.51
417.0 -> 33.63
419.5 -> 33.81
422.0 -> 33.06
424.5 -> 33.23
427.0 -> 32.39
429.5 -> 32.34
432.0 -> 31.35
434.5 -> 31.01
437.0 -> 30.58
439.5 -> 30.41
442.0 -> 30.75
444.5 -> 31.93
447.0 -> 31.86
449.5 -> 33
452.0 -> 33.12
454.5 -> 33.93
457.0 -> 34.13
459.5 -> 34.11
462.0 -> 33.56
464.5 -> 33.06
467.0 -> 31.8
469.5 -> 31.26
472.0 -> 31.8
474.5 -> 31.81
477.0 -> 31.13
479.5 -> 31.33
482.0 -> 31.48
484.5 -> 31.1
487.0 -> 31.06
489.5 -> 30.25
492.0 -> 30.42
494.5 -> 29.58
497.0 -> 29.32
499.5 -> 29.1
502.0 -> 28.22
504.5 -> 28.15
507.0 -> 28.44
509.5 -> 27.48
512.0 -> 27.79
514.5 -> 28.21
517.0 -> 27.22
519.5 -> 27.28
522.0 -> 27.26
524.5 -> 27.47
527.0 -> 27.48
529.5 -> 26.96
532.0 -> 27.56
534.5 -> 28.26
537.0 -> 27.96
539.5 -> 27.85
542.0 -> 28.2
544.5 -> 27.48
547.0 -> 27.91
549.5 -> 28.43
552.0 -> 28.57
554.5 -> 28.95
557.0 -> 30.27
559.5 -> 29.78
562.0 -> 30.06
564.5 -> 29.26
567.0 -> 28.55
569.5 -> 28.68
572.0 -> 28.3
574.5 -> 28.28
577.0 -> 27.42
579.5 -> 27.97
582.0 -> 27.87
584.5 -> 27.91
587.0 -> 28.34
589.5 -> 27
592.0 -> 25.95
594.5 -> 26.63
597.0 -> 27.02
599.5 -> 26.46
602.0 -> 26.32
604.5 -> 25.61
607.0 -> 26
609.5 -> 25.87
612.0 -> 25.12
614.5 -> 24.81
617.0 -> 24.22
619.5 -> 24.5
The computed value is 28.3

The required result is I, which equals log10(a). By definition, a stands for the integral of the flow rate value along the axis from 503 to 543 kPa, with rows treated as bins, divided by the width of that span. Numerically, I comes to 1.44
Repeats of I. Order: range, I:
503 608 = 1.44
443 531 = 1.48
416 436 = 1.51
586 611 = 1.42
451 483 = 1.51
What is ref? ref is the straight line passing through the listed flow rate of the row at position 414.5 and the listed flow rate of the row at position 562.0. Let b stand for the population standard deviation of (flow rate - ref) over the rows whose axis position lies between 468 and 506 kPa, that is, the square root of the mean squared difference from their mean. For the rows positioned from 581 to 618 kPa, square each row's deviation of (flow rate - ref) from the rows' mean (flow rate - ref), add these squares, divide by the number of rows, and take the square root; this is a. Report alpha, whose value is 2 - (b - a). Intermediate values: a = 0.84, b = 0.90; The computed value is 1.9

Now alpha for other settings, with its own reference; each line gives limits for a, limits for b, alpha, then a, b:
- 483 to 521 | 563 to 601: 2.3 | 0.98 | 0.64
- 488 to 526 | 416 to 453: 1.7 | 0.76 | 1.01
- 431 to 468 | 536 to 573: 2.5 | 1.54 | 1.01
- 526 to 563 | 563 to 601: 2.6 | 1.25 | 0.64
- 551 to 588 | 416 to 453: 1.6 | 0.62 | 1.01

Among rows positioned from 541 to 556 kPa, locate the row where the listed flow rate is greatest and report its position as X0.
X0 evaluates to 554.5 kPa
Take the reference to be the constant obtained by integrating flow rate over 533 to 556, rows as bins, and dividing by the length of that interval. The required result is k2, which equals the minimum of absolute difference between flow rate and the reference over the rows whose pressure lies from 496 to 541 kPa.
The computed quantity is 0.02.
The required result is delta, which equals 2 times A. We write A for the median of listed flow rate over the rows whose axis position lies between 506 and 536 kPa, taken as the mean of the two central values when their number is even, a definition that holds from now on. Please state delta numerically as 55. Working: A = 27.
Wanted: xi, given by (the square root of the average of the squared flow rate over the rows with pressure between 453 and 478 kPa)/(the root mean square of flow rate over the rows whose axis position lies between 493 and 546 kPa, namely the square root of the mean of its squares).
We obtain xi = 1.17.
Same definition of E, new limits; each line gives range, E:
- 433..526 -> 31.0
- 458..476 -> 31.8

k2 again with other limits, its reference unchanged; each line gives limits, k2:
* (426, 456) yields 2.22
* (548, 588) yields 0.09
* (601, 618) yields 1.87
